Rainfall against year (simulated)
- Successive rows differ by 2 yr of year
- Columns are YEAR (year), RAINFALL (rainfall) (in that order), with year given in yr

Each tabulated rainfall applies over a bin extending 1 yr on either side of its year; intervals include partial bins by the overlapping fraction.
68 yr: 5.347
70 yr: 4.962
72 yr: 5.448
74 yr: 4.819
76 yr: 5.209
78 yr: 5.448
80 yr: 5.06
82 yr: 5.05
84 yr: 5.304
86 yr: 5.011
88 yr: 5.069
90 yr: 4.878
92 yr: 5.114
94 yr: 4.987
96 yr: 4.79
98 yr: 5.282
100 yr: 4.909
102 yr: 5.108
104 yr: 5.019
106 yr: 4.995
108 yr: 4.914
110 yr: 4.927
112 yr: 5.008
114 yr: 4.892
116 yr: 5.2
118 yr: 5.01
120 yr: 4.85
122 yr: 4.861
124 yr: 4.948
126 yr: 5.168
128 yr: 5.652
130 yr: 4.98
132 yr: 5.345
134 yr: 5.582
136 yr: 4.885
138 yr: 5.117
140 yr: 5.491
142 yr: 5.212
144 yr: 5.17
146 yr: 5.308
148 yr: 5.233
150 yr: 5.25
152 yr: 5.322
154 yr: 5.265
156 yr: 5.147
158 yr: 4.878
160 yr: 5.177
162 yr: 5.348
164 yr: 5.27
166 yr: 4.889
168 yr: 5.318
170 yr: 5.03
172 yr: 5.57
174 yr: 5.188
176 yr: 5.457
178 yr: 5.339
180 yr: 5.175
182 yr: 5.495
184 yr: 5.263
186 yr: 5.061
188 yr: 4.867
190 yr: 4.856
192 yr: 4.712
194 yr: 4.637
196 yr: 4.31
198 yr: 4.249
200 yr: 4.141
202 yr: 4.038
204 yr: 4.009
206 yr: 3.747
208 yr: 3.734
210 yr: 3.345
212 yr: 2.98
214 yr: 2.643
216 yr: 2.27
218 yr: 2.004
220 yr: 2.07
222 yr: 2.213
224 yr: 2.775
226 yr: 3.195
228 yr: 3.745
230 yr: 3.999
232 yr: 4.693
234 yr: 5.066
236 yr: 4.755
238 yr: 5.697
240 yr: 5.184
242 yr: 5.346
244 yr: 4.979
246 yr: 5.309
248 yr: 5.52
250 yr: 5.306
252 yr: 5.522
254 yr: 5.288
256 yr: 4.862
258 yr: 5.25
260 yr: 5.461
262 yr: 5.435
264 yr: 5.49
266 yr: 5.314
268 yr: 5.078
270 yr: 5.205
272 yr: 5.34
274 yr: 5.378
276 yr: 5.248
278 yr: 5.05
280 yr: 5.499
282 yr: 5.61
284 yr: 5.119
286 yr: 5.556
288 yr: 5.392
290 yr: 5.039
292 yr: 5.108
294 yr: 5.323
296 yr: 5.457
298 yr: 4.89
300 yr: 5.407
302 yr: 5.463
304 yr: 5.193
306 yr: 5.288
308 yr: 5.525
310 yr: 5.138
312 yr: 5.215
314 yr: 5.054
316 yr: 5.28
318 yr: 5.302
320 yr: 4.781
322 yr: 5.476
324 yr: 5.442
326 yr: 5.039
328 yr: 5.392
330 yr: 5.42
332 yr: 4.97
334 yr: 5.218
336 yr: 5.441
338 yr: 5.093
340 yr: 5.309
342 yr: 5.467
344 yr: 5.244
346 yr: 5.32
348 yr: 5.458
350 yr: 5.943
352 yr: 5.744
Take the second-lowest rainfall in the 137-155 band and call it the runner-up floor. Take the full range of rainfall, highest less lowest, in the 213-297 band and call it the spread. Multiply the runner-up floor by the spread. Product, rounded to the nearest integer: 19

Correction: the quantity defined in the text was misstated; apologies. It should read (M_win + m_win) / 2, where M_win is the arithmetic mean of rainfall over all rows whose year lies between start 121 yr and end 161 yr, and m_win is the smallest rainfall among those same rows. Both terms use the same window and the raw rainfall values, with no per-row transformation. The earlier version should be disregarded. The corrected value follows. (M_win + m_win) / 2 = 5.0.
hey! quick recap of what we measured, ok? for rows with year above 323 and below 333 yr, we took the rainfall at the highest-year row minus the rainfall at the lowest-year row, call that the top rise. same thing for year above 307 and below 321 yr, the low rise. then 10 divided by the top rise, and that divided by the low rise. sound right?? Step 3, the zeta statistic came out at 28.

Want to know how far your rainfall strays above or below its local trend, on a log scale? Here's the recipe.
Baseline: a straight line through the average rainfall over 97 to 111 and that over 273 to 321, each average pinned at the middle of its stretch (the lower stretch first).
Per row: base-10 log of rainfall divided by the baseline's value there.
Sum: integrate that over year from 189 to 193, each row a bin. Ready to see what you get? -0.12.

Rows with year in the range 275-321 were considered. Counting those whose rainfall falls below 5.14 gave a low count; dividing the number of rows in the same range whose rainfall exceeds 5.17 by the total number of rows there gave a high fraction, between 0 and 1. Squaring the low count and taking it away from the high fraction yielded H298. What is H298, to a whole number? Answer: -63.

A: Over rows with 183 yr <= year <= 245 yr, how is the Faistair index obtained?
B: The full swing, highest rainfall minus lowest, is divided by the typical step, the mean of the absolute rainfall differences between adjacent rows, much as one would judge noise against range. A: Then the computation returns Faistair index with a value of 13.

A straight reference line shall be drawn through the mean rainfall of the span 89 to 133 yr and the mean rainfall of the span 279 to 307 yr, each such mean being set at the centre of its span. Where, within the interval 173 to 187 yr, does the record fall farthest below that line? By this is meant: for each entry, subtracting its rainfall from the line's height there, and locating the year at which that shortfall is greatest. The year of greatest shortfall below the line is 186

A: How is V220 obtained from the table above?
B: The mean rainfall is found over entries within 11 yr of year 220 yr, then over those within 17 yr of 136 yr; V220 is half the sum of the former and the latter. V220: 4.02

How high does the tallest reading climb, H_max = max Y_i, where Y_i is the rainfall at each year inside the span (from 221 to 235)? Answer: 5.066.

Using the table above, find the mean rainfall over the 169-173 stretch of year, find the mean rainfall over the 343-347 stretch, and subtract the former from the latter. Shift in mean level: 0.0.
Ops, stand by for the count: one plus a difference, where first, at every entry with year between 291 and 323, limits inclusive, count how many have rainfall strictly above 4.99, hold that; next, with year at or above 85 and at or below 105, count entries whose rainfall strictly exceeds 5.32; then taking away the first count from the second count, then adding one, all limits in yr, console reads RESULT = -13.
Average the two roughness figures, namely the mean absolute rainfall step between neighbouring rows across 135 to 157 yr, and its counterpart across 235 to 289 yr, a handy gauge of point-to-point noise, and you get 0.20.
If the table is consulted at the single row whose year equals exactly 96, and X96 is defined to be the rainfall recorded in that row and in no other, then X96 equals 4.79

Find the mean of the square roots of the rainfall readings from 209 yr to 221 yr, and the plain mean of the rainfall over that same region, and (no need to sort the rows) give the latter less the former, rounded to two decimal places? 0.96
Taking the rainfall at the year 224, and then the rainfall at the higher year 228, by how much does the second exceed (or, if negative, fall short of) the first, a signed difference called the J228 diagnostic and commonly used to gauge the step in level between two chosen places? 1.0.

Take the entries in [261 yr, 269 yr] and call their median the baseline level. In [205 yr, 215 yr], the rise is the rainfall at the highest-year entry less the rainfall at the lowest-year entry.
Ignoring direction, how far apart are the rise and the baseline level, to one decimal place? 6.5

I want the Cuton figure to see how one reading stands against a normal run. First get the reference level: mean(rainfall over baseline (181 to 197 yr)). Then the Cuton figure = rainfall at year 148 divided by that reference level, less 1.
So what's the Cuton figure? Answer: 0.068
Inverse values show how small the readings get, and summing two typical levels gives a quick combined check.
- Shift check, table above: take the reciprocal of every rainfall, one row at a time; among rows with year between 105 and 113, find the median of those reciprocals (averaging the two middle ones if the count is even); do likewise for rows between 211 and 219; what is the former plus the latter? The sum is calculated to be 0.61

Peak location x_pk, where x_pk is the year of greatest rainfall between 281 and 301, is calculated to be 282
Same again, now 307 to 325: 308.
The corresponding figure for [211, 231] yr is 230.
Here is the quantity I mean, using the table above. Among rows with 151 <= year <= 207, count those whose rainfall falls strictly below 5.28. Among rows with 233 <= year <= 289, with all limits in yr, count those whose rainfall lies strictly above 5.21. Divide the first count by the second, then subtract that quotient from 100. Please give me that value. 98.9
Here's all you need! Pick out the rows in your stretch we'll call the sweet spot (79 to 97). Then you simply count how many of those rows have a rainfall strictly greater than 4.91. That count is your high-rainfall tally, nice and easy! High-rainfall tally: 7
